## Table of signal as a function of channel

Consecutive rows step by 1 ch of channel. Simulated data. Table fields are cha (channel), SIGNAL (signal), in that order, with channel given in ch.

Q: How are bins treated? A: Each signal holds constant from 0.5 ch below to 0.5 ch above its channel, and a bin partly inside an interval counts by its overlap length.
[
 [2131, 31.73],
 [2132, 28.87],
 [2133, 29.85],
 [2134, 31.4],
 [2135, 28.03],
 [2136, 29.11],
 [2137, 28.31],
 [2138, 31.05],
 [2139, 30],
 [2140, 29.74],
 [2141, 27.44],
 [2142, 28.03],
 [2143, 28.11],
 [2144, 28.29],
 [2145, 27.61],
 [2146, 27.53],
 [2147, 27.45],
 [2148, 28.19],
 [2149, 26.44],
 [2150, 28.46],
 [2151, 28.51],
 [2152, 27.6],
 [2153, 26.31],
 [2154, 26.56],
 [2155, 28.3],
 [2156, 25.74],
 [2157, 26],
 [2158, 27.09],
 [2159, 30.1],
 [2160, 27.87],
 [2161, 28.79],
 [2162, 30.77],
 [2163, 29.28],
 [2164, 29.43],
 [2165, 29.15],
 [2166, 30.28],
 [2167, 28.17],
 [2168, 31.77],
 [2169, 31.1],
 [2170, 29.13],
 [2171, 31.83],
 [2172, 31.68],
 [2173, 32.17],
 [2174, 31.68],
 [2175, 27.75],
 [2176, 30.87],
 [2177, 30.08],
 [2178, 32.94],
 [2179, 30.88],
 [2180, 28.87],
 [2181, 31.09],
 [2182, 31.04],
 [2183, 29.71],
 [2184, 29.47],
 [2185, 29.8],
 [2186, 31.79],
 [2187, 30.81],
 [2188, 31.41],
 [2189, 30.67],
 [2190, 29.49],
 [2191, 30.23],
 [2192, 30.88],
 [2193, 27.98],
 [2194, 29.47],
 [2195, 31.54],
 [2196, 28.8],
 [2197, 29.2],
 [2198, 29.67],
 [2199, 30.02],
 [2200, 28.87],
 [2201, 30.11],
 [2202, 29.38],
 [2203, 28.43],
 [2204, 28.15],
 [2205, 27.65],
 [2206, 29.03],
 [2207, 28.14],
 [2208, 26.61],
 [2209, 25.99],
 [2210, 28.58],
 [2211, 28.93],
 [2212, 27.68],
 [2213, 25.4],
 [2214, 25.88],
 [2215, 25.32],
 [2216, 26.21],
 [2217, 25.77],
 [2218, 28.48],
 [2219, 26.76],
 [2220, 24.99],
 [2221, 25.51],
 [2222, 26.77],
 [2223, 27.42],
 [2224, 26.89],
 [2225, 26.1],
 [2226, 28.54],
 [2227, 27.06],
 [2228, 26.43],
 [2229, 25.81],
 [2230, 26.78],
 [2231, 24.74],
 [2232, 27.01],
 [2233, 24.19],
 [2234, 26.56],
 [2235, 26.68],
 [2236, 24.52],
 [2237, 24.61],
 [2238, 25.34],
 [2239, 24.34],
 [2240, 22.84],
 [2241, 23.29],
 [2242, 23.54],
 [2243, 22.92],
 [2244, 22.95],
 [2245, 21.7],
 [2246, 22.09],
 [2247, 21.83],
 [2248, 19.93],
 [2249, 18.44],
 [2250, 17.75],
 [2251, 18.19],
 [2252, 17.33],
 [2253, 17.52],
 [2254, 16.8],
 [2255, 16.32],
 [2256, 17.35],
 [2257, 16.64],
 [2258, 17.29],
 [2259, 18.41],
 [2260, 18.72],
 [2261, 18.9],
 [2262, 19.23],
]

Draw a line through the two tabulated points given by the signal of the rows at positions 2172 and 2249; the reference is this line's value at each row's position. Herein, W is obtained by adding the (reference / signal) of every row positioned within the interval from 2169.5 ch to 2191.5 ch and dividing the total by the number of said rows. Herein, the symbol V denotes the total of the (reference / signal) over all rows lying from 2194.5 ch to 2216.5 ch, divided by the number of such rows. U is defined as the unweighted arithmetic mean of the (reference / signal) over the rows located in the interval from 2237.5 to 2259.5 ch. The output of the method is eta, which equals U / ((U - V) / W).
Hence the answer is 89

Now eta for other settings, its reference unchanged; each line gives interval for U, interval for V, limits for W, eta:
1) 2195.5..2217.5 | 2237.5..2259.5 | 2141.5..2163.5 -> -143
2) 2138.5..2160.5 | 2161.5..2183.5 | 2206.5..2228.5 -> 5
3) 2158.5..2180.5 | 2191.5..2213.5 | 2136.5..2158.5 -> 10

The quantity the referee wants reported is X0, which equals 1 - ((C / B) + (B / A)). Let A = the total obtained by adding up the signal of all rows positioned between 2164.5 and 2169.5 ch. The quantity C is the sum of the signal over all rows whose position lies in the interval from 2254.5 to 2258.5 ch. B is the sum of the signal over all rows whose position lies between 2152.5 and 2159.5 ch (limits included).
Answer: -0.6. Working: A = 150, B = 190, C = 68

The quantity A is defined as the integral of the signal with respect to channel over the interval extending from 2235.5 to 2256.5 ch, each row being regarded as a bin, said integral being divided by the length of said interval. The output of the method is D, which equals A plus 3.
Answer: 23.9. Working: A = 20.9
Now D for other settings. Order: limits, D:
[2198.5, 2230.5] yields 30.3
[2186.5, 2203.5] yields 32.8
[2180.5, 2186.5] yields 33.5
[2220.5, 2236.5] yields 29.3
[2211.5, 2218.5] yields 29.4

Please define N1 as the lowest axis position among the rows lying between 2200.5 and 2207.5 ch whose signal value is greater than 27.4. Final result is 2201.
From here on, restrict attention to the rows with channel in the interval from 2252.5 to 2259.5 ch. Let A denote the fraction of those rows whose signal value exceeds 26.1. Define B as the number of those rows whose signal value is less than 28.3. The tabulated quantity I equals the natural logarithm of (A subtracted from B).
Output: 1.95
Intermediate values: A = 0.0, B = 7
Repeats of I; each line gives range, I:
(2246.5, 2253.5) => 1.95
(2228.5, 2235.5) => 1.86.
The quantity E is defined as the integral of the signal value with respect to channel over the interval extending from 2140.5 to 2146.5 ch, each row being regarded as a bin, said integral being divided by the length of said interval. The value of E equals 27.8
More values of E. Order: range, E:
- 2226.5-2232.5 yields 26.3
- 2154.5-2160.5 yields 27.5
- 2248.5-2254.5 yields 17.7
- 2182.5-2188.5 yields 30.5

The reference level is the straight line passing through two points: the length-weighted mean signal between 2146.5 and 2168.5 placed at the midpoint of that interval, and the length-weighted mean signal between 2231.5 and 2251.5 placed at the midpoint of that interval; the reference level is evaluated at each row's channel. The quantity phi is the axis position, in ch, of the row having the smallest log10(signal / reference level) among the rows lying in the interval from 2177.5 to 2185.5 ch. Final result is 2180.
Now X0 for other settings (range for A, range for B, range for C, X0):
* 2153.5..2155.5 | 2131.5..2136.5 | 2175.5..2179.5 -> -2.5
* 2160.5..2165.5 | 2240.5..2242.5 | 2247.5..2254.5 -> -2.0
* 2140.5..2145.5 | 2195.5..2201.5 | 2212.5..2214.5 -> -0.6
